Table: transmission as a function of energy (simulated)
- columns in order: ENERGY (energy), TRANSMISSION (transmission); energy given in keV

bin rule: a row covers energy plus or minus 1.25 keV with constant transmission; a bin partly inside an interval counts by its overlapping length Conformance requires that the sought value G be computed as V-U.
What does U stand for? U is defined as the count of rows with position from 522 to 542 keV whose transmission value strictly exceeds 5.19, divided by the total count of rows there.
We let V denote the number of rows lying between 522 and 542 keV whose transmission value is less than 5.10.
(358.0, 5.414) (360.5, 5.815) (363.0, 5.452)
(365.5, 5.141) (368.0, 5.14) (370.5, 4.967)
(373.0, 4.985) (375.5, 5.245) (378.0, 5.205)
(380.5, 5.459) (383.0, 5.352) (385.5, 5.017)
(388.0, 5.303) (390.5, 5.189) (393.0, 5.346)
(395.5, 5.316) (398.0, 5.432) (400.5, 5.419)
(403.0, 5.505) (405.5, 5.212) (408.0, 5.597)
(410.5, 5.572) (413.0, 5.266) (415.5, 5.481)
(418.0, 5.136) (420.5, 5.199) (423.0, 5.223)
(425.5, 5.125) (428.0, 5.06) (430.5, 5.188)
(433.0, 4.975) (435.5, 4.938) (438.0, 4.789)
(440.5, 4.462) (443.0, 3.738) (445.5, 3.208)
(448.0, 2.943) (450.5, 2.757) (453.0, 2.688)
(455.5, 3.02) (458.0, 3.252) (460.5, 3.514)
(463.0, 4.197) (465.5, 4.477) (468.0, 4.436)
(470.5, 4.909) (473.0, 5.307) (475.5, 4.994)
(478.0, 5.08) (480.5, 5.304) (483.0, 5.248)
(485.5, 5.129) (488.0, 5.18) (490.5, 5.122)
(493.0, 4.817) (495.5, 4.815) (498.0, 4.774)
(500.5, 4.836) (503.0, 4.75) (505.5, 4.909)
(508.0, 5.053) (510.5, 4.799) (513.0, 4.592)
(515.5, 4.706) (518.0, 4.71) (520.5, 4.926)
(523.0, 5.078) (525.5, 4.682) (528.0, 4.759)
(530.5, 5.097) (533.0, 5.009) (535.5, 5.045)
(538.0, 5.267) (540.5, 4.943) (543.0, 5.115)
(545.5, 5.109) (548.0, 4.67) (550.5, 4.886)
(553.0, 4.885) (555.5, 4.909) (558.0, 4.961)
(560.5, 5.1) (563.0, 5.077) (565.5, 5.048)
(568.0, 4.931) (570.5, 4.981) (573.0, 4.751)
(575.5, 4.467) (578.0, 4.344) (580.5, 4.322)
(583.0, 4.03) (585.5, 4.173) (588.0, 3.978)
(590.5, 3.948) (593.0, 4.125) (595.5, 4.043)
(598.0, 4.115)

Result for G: 6.9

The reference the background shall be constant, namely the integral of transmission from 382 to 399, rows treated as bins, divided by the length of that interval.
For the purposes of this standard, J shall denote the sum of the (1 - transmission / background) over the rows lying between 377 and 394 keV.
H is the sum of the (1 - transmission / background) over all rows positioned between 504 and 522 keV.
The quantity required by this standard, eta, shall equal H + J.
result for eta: 0.6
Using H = 0.61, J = 0.0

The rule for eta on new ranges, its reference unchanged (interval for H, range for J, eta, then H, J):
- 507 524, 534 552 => 0.9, 0.58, 0.4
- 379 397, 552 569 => 0.4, -0.01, 0.4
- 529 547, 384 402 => 0.2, 0.26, 0.0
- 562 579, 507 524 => 1.2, 0.63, 0.6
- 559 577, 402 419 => 0.3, 0.49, -0.2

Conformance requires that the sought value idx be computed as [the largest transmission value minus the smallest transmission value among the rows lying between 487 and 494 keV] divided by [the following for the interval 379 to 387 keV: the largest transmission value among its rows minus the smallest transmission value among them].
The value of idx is 0.82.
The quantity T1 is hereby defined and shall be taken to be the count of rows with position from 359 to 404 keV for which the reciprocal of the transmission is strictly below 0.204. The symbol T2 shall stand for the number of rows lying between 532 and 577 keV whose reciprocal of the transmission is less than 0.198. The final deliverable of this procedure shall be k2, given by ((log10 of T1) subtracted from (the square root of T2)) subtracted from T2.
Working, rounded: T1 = 18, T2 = 5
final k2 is 4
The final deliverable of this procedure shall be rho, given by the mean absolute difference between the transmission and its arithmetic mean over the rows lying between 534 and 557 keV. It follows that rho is 0.14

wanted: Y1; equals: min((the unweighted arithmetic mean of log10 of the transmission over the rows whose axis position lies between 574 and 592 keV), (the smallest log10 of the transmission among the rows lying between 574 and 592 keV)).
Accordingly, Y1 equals 0.60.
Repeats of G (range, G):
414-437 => 2.7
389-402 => -0.8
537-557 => 4.9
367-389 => 2.4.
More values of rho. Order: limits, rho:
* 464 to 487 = 0.25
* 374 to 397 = 0.09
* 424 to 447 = 0.54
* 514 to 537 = 0.16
